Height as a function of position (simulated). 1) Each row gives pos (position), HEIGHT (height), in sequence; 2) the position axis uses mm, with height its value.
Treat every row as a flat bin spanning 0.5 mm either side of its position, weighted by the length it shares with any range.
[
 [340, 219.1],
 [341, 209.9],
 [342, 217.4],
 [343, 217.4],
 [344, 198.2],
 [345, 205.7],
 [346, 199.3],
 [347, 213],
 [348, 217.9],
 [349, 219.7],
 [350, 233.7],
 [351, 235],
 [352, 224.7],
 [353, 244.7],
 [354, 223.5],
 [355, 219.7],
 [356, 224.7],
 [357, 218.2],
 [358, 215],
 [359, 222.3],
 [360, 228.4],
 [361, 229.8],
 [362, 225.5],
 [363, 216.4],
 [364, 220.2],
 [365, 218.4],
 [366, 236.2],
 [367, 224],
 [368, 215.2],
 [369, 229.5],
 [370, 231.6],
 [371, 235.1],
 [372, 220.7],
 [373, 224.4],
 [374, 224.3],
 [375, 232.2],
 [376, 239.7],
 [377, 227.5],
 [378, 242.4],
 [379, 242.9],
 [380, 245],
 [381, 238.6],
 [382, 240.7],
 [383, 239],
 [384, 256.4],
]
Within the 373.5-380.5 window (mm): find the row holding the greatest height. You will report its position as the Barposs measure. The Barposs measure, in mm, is 380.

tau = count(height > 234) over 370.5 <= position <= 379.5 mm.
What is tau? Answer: 4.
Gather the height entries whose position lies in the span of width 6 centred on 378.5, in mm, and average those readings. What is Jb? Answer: 239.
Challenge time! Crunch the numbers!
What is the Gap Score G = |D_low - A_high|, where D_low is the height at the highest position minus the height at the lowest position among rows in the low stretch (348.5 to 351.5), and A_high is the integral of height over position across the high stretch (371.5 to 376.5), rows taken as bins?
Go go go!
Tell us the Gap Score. 1126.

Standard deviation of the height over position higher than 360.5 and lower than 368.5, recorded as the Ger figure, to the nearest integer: 7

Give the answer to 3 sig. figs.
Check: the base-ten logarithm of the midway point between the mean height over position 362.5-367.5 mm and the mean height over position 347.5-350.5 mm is 2.35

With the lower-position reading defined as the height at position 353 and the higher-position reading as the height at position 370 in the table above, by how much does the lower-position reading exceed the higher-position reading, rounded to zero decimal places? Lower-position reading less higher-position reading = 13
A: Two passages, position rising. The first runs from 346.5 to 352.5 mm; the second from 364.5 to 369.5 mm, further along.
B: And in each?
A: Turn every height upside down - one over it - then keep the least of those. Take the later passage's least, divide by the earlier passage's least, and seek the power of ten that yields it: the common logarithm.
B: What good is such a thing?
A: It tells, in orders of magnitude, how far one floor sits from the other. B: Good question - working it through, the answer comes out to 0.00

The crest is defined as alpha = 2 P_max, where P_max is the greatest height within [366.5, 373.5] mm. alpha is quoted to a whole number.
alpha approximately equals 470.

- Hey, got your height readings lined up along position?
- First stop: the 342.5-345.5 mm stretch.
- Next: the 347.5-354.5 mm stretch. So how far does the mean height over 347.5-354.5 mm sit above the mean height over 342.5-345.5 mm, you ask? 21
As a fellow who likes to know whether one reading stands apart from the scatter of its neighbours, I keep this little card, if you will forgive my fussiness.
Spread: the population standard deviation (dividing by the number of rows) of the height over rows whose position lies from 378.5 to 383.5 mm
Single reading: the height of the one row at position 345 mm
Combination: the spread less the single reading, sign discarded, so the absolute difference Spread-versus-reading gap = 203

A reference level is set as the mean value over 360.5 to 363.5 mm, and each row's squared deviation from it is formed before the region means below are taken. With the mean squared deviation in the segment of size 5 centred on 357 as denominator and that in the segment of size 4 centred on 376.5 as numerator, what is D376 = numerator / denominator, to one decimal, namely 6.4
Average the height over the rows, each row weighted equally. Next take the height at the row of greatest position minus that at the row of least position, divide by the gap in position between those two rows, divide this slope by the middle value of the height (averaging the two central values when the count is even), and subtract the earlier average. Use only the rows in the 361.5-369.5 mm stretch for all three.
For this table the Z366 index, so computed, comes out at -223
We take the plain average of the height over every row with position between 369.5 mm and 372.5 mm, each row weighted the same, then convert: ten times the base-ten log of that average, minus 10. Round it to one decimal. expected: 13.6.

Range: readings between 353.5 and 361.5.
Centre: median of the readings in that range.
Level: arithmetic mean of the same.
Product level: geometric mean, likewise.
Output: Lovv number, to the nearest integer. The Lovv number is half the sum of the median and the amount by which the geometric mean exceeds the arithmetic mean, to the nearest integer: 111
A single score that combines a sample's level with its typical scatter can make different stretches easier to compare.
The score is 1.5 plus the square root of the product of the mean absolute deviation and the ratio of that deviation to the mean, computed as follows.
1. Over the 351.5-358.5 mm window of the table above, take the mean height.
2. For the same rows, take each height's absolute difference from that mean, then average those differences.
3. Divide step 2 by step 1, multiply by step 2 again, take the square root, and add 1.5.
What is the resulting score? 1.90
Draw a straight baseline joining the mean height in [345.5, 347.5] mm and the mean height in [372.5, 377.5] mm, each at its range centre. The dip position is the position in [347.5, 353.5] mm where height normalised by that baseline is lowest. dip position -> 348 mm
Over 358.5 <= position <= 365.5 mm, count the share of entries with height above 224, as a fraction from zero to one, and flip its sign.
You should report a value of -0.43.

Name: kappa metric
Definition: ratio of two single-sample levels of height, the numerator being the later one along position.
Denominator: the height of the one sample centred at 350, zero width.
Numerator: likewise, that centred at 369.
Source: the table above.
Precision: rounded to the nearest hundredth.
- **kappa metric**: 0.98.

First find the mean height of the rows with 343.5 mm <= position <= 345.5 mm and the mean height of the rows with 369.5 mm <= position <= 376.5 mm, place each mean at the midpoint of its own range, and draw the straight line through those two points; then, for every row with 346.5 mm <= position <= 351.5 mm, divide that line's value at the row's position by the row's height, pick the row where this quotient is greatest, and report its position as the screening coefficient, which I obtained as 347 mm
